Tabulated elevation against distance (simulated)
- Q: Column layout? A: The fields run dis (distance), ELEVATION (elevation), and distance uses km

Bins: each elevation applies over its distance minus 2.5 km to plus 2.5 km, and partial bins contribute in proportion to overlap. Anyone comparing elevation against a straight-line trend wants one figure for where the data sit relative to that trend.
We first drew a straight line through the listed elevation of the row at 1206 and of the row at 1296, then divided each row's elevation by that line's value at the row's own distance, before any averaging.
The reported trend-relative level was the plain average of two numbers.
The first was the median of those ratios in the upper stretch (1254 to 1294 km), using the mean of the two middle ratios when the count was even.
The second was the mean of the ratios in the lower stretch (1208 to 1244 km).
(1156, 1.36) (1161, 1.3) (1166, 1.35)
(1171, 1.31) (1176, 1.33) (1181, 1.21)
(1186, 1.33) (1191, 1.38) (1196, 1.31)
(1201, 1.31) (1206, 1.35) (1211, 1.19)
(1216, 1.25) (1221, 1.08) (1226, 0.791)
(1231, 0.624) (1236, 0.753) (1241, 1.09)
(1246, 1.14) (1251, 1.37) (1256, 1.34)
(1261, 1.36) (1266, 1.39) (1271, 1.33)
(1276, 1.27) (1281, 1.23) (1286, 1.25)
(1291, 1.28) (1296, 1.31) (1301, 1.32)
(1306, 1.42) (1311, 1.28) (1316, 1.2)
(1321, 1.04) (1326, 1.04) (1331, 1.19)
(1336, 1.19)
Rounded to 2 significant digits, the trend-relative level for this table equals 0.86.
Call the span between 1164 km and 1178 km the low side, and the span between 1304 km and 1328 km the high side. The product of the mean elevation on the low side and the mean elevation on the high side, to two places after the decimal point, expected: 1.59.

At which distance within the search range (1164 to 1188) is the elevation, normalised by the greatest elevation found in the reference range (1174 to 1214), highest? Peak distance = 1166 km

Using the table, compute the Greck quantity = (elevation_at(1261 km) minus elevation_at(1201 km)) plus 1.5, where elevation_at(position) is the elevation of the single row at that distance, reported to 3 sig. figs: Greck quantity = 1.55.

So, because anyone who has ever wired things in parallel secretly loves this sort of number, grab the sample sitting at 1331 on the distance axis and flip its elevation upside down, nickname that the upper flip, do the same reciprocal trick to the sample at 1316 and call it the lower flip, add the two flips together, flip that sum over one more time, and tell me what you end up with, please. 0.60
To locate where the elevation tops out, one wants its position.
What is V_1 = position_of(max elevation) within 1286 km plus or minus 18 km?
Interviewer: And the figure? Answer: 1271 km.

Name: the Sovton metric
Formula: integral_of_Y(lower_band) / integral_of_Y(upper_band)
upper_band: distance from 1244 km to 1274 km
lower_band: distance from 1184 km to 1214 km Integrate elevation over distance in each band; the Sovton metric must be 1.0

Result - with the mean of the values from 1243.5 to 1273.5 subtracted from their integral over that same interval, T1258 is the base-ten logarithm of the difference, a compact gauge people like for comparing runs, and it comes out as 1.58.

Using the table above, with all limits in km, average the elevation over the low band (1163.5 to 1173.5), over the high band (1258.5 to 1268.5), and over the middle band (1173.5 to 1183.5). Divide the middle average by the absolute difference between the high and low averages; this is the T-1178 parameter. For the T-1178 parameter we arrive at 28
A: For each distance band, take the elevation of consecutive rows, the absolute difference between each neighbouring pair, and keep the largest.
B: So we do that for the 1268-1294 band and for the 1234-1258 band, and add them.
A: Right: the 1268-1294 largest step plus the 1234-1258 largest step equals 0.40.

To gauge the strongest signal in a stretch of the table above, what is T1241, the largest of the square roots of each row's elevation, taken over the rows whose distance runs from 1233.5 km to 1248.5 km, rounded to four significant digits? 1.068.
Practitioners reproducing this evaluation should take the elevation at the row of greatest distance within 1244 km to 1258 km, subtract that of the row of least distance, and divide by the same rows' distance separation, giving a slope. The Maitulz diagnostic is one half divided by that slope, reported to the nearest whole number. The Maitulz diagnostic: 25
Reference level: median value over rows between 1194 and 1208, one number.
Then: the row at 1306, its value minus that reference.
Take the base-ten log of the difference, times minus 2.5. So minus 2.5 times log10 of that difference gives 2.4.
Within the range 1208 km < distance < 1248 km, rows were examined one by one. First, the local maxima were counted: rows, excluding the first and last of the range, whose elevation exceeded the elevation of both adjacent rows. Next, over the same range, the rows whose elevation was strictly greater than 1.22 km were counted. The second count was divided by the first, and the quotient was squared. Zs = 1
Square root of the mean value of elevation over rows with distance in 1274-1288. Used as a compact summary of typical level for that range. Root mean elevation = 1.118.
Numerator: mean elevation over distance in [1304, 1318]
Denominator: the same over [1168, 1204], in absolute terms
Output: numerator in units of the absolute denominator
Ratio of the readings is 0.99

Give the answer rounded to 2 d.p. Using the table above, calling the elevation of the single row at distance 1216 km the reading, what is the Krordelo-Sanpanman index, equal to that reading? 1.25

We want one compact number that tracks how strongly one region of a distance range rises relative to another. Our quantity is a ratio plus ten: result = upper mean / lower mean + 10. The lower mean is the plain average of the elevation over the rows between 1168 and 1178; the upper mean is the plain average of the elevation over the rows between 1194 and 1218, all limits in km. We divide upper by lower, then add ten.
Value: 11.0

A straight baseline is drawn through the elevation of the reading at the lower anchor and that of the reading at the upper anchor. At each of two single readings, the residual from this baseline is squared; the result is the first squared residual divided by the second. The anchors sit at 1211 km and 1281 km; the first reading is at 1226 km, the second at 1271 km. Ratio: 15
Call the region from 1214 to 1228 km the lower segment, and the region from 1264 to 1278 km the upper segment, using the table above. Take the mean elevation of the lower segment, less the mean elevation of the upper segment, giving -0.29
